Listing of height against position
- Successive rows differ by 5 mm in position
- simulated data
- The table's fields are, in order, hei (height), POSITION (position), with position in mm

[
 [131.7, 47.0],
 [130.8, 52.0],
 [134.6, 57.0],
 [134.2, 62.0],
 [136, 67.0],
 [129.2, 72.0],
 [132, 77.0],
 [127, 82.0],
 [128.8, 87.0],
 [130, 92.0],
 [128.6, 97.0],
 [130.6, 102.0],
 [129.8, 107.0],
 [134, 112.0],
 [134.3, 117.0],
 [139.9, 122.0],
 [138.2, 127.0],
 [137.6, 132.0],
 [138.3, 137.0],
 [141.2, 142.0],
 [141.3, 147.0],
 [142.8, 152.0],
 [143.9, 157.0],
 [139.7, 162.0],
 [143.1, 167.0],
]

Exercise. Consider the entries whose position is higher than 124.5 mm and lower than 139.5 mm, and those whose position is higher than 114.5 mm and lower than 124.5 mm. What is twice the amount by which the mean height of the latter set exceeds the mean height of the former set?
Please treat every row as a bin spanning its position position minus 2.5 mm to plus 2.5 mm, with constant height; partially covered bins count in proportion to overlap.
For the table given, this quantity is -2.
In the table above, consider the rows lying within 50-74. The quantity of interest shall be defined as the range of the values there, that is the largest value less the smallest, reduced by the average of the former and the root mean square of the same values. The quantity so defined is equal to -63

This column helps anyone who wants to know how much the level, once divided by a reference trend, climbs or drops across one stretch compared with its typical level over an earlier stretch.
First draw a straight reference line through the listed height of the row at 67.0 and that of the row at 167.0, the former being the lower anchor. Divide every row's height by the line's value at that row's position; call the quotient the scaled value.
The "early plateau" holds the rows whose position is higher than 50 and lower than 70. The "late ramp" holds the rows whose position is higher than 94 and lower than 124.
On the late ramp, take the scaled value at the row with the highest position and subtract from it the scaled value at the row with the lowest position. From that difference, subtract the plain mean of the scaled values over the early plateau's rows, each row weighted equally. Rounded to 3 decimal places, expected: -0.919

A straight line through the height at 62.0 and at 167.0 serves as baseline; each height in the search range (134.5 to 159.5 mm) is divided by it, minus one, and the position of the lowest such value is 137.0 mm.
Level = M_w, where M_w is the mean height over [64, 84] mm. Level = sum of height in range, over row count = 131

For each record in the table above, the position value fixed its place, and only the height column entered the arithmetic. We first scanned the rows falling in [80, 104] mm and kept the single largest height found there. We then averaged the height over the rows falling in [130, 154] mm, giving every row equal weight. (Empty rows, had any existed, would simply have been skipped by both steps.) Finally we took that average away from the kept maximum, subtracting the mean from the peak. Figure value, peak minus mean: -9.6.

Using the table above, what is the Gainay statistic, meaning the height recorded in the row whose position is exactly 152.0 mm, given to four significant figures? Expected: 142.8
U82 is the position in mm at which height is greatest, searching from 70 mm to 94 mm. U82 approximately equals 77.0 mm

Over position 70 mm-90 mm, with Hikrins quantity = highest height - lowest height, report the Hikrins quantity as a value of 5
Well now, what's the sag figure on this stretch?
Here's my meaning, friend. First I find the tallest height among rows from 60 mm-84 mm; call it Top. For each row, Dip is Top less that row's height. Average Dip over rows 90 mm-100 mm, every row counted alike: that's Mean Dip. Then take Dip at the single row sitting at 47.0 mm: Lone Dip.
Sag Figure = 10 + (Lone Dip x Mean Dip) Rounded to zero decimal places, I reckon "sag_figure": 39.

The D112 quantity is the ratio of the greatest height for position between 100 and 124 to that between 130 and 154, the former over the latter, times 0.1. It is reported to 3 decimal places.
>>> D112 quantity 0.098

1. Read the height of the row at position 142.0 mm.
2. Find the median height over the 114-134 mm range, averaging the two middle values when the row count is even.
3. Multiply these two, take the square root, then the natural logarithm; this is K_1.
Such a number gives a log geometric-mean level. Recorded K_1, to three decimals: 4.938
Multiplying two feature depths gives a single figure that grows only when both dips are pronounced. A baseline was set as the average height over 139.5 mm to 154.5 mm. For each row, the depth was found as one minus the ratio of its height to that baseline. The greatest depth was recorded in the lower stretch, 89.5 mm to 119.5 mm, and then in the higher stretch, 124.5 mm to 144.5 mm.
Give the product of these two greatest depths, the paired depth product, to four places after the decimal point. 0.0027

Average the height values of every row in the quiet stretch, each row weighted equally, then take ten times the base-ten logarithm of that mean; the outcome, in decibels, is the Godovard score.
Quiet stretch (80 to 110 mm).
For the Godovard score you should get 21.1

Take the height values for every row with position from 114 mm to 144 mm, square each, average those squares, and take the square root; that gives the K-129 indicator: 138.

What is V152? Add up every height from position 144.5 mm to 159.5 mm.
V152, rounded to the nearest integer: 428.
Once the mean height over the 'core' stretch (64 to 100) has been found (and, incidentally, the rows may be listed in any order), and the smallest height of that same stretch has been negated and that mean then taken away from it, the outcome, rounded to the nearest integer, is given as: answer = -257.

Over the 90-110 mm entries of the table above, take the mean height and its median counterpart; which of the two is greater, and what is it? 130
